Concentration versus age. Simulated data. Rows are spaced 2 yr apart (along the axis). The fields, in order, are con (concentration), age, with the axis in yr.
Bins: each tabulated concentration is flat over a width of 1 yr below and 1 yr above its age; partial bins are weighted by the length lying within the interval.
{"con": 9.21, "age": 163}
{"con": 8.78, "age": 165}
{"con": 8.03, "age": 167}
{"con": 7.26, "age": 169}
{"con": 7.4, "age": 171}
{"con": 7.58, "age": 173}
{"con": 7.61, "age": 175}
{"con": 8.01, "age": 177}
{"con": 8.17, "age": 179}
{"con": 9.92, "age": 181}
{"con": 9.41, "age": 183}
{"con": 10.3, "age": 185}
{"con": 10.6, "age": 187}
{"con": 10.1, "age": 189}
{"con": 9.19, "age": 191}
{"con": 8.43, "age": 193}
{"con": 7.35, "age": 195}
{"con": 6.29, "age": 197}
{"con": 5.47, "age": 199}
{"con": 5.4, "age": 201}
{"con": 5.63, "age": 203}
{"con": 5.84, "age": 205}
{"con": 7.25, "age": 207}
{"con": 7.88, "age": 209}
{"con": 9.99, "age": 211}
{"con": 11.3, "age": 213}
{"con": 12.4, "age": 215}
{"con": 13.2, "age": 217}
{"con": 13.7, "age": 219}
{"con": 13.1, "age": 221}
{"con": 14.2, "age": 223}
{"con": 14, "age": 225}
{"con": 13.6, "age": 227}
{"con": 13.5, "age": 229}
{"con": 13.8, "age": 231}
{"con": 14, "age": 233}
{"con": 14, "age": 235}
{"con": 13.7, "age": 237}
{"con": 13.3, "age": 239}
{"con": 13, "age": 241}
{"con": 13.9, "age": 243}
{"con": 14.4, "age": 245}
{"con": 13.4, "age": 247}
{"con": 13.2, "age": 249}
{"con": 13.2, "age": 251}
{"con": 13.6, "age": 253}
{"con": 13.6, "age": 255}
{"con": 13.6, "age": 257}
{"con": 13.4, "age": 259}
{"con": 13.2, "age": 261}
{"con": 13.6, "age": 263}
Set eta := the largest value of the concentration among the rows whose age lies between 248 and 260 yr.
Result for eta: 13.6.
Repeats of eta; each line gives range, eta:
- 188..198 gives 10.1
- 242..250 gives 14.4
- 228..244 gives 14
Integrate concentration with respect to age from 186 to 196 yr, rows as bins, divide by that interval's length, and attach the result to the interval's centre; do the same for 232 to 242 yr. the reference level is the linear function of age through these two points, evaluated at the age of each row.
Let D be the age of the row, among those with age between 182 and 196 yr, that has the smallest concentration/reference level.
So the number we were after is 195 yr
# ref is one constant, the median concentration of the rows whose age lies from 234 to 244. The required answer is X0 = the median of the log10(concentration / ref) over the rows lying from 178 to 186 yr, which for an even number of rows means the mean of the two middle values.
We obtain -0.15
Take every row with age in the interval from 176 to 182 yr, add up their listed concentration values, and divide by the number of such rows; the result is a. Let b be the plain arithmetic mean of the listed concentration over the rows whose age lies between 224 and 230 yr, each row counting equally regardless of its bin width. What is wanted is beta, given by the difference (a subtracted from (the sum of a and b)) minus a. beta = 5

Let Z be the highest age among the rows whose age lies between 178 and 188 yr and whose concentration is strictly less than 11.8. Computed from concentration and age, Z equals 187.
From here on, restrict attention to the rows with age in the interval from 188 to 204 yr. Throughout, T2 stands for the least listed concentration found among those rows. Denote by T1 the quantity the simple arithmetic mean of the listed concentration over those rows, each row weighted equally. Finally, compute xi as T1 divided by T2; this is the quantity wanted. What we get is 1.34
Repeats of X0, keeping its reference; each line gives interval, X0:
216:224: -0.01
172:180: -0.24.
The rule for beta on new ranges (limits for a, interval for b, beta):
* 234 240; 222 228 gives 0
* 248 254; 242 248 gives 1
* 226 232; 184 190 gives -3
